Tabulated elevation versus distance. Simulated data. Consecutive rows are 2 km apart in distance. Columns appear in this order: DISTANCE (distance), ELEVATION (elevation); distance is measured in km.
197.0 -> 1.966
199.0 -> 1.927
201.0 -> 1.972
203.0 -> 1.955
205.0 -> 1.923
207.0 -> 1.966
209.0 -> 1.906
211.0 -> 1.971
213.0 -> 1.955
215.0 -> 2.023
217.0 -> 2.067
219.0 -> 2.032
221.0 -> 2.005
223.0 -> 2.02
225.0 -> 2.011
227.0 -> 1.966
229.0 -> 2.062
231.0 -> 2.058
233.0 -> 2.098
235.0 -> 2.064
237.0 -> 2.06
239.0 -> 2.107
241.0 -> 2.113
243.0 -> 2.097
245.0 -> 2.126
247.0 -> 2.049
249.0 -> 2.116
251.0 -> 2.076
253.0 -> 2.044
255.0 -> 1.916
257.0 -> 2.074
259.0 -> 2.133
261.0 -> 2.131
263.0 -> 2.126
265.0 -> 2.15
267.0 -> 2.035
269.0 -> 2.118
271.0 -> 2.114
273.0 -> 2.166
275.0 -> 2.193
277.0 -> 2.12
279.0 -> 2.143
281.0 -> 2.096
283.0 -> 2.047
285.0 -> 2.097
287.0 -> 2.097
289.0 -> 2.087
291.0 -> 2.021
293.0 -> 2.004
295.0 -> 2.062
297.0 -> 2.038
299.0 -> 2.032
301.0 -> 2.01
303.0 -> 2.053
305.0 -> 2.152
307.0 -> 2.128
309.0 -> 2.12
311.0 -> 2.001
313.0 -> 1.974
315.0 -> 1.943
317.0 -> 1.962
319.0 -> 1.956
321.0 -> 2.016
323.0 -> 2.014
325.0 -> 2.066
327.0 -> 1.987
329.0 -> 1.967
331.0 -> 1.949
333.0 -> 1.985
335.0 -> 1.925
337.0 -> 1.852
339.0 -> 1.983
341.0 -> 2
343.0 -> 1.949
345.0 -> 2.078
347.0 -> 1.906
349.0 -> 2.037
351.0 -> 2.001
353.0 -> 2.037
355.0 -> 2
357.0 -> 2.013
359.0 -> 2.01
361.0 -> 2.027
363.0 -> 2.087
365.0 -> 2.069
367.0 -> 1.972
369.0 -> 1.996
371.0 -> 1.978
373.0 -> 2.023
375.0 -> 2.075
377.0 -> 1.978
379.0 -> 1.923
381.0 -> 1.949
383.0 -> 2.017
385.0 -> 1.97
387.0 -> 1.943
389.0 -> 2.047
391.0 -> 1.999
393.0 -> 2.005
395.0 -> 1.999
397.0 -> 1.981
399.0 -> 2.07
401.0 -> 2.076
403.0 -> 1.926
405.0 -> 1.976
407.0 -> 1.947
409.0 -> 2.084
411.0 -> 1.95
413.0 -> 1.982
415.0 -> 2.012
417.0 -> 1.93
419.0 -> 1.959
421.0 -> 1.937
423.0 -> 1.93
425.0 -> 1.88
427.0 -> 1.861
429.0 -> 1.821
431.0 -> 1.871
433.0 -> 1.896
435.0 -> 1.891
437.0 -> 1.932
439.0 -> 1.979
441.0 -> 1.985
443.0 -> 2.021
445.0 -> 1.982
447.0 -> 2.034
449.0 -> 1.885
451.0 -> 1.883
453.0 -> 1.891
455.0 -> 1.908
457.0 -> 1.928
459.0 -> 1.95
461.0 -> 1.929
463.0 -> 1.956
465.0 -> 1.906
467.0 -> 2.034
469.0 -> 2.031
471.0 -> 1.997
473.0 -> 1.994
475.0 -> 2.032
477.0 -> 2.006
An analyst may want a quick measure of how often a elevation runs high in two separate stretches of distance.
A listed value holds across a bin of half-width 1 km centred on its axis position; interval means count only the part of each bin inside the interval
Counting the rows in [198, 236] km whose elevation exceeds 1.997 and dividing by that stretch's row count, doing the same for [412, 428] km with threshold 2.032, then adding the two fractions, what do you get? 0.53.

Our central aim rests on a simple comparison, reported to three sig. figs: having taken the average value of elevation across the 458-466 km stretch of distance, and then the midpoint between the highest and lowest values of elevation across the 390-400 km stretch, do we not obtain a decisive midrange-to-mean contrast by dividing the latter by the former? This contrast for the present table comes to 1.05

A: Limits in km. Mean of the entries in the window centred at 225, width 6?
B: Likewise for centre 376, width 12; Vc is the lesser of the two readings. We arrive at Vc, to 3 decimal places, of 1.988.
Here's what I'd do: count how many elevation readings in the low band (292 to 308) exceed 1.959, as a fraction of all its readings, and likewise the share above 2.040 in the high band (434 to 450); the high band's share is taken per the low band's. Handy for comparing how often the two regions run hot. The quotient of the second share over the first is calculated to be 0.0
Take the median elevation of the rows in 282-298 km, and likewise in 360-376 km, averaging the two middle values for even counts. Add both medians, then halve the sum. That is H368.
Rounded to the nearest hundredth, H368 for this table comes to 2.04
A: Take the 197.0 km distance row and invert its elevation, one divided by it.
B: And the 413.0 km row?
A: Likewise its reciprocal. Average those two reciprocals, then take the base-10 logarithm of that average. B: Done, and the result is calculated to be -0.295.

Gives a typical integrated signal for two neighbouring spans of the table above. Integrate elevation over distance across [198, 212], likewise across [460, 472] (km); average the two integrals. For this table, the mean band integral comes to 25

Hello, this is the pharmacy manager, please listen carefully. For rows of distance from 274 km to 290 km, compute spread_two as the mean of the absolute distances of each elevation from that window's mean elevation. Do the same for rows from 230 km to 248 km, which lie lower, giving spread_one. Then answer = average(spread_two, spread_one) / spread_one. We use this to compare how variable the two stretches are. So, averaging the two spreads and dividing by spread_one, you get 1.1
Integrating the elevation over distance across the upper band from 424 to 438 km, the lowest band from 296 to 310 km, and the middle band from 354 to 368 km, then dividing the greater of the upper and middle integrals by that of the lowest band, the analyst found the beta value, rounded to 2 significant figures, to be 0.98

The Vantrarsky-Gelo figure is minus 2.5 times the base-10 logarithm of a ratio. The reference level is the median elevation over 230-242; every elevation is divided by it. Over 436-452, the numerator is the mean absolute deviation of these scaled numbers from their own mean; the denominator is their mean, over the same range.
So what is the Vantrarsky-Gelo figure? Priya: 4.1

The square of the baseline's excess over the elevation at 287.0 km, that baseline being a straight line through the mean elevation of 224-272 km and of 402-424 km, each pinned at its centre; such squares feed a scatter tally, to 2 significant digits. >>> 0.0021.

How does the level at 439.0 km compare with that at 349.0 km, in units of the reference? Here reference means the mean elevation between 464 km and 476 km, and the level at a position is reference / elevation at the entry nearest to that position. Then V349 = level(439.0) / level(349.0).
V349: 1.03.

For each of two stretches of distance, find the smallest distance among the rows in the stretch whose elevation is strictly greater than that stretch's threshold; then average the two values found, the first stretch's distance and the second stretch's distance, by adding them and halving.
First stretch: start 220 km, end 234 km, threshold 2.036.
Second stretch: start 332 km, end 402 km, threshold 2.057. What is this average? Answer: 287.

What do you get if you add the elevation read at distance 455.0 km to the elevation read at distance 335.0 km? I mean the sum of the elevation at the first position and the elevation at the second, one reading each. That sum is 3.83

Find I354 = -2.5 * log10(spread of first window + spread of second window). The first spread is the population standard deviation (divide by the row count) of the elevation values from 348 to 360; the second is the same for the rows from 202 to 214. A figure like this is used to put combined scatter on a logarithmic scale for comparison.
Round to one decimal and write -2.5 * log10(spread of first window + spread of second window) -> 3.5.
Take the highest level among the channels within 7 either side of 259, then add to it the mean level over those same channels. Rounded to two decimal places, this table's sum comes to 4.23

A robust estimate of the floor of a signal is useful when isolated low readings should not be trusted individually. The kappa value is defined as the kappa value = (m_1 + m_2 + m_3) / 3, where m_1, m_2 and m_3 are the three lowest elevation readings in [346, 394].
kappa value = 1.92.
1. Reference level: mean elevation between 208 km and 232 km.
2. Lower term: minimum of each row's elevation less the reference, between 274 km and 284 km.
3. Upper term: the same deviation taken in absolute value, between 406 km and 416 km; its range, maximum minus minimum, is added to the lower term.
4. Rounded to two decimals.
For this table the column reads 0.11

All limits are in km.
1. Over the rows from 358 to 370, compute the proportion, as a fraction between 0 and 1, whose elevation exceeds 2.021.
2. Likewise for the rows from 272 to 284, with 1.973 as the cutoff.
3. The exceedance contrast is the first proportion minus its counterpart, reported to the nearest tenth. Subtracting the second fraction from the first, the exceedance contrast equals -0.5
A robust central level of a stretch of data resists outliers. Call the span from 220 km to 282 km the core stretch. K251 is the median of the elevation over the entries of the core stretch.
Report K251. 2.097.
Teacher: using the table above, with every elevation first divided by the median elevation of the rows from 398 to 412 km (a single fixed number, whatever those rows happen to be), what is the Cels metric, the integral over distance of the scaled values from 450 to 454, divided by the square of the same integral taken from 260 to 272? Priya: 0.023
